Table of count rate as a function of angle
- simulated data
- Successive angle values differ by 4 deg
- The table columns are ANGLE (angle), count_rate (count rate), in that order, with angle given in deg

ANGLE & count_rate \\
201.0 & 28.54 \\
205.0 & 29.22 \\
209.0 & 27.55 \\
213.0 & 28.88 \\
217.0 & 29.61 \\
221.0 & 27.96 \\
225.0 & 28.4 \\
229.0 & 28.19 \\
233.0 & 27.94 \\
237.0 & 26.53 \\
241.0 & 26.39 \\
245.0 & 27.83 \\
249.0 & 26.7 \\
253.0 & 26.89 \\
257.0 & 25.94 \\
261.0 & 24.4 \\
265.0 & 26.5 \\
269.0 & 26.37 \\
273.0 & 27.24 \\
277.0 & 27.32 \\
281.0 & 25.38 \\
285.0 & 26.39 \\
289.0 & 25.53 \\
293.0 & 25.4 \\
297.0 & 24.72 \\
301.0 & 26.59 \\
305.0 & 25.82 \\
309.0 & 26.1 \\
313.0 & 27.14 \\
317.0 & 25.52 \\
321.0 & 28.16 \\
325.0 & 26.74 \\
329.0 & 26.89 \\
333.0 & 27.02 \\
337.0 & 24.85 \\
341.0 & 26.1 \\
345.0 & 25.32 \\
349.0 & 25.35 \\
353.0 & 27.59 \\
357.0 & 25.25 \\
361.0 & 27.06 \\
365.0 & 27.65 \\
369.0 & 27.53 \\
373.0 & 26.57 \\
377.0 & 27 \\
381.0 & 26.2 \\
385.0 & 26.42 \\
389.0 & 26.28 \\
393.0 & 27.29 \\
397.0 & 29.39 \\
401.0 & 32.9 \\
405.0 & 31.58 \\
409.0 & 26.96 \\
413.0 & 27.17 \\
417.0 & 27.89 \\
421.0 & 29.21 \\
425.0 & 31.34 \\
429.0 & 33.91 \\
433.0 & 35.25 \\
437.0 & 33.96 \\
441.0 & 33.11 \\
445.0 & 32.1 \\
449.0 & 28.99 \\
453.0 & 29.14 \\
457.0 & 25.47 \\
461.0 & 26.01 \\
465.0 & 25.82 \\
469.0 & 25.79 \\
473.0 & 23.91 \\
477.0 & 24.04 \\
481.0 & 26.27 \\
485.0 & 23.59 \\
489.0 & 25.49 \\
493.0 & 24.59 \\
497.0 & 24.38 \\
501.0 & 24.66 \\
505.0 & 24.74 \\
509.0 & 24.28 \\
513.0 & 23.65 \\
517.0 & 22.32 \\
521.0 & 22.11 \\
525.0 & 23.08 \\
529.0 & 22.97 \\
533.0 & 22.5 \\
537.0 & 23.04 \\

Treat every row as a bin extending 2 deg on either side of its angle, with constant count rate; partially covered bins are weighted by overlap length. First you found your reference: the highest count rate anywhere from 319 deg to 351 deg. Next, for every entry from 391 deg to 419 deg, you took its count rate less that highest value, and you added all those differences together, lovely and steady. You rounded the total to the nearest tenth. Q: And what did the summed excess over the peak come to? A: 6.1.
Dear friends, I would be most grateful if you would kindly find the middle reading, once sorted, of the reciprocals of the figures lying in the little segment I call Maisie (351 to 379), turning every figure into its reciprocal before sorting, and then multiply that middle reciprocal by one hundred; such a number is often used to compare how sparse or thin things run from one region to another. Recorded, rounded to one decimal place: 3.7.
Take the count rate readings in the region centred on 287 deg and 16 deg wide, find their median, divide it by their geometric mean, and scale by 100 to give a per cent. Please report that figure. 99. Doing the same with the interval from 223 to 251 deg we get 102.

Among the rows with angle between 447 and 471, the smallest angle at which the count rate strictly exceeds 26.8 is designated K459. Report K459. 449.0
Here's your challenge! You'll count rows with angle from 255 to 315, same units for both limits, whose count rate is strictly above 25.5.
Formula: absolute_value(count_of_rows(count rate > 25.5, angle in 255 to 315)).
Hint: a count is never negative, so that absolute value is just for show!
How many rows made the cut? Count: 11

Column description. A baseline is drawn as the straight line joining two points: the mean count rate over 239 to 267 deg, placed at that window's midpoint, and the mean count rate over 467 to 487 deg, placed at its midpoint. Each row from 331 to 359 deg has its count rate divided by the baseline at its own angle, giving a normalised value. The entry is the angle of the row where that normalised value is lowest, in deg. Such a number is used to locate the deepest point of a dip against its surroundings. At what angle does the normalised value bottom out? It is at 337.0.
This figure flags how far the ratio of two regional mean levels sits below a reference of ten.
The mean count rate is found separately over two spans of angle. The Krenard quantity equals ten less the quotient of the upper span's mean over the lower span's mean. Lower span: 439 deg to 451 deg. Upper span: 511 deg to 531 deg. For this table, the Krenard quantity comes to 9.27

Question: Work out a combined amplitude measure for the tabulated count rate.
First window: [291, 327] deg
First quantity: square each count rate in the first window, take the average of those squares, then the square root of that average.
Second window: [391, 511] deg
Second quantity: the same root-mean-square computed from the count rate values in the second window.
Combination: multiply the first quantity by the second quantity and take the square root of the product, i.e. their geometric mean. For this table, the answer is 27.2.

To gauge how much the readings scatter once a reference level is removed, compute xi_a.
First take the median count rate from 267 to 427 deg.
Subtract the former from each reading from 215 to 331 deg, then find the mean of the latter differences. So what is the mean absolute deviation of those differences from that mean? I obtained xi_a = 0.9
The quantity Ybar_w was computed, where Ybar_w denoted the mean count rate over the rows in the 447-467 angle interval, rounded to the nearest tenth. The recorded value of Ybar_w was 27.1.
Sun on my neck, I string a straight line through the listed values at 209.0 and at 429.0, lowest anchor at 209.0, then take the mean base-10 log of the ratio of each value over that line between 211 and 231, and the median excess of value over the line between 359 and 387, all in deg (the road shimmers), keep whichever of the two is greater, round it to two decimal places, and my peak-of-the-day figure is 0.01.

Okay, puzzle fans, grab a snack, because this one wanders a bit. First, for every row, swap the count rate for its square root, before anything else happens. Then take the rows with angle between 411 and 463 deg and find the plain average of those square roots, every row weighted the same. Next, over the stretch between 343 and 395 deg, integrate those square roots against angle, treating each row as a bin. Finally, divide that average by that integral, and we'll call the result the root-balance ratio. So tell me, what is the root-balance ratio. 0.0205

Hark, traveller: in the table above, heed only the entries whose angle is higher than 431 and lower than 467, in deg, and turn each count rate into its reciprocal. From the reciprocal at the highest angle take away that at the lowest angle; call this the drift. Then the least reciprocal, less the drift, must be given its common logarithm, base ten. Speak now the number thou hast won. -1.74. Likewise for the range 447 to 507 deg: -1.55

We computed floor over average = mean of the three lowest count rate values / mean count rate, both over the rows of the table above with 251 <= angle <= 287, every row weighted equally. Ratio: 0.961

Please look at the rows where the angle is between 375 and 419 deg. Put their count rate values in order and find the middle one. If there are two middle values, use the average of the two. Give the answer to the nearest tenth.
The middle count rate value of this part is 27.2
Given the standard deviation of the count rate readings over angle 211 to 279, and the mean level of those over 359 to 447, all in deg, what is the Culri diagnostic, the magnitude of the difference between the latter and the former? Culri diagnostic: 28.2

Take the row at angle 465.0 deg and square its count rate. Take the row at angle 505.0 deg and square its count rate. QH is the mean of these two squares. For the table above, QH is 639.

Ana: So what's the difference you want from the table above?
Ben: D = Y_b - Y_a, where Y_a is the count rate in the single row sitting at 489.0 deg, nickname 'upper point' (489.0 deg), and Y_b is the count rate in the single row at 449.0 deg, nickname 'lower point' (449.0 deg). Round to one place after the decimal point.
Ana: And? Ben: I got 3.5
